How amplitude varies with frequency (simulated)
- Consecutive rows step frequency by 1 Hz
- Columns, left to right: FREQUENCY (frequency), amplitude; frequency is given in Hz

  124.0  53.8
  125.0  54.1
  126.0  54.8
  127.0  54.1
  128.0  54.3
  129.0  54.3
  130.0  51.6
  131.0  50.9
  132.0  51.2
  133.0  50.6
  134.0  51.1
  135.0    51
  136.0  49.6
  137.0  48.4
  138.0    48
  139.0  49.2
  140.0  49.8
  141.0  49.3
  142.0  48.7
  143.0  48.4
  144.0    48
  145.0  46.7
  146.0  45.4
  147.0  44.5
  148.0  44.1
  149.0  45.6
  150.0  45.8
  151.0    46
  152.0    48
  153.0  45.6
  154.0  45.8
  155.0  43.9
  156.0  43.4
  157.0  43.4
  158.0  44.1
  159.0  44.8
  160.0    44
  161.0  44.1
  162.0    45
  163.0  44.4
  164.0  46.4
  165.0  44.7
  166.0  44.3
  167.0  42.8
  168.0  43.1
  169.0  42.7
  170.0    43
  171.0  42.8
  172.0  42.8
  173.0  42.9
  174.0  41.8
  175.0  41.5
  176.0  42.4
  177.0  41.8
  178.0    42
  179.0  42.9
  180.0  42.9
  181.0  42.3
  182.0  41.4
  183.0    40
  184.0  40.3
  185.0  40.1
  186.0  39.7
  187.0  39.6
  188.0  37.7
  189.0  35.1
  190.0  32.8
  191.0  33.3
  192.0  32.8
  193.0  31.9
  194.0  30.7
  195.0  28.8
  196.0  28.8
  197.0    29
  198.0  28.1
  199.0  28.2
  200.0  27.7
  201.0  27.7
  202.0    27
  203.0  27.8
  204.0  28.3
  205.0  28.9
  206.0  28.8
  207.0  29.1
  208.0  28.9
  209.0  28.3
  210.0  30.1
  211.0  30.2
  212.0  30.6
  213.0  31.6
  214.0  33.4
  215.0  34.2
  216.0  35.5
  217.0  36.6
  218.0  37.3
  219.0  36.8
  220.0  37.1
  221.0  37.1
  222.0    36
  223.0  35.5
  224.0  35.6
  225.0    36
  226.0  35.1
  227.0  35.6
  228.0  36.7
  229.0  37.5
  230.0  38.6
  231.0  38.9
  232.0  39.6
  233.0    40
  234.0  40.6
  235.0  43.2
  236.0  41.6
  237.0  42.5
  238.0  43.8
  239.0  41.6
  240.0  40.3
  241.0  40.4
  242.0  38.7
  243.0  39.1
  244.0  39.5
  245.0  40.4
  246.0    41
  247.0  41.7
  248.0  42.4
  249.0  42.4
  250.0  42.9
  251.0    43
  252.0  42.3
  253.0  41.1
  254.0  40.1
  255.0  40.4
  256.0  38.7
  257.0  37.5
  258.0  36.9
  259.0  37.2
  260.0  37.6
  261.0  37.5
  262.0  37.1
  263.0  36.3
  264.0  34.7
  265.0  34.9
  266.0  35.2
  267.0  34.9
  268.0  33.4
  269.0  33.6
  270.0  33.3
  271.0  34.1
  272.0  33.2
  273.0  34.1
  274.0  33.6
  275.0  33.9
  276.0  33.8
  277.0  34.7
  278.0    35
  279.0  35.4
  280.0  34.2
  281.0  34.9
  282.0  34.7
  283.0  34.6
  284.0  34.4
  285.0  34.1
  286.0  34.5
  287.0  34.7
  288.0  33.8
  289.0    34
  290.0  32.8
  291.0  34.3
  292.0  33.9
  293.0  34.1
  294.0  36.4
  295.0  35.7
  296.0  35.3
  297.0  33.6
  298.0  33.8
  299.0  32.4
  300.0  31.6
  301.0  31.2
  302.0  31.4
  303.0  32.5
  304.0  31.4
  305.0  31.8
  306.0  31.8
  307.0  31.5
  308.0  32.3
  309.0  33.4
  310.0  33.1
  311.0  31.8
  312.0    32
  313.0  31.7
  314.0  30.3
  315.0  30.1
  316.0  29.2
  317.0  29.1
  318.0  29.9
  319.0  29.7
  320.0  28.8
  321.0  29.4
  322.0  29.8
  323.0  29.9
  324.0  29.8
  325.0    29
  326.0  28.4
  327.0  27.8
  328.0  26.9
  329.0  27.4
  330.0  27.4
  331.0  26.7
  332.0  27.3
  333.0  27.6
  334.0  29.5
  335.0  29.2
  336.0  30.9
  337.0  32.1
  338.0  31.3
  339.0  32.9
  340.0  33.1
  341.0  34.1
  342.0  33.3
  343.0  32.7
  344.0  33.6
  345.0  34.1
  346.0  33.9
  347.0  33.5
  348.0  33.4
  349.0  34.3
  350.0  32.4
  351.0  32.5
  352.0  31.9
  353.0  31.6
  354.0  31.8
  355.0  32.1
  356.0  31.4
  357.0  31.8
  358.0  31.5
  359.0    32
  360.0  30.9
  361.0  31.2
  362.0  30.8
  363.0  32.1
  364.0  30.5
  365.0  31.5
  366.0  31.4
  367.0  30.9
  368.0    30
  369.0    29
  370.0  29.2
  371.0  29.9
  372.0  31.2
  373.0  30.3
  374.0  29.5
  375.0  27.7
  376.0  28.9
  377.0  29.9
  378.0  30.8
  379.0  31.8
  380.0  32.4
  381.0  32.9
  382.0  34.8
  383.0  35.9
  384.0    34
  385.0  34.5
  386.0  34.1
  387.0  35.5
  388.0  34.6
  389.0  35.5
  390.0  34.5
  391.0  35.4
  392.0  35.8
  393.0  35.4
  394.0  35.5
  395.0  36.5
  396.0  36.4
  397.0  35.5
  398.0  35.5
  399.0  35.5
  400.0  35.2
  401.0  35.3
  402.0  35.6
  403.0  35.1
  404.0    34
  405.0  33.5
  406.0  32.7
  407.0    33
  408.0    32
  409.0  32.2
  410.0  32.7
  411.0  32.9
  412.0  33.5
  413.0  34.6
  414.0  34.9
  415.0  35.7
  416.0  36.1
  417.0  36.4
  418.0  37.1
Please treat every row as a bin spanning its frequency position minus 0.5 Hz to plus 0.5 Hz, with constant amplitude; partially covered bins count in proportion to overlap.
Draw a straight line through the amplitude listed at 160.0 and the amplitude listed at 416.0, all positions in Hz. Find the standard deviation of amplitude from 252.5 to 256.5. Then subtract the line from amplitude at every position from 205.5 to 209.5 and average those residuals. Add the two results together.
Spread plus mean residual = -13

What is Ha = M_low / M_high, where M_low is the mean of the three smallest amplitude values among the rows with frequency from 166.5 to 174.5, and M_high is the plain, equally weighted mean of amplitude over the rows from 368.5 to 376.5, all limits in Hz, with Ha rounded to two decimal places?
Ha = 1.44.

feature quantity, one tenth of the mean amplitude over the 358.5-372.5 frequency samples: 3.08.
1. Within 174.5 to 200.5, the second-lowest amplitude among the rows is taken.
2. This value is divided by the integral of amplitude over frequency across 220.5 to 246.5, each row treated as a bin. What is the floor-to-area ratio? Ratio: 0.028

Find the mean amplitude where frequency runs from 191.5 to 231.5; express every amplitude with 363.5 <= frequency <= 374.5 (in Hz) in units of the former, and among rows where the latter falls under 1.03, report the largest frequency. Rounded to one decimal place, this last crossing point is 374.0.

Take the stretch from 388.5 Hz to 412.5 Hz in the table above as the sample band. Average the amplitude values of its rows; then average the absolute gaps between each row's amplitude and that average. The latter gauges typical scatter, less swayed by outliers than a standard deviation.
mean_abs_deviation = 1.2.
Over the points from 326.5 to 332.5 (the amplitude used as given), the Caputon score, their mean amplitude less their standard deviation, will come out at 26.9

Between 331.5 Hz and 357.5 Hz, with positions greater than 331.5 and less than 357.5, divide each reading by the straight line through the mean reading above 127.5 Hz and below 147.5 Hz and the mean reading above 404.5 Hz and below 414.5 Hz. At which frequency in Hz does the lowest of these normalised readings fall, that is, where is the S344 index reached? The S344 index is 332.0 Hz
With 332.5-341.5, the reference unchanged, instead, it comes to 333.0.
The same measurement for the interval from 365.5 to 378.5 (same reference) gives 375.0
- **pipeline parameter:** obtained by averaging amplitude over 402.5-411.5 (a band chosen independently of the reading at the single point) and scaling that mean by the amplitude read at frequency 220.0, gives 1229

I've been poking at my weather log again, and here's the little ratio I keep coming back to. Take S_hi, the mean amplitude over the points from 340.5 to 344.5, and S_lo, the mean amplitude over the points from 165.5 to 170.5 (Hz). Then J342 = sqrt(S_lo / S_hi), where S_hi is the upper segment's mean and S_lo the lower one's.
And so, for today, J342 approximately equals 1.14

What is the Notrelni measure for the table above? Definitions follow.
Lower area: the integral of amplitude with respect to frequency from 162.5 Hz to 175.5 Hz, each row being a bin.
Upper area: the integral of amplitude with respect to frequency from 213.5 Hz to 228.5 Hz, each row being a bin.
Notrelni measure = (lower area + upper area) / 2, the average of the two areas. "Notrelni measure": 551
